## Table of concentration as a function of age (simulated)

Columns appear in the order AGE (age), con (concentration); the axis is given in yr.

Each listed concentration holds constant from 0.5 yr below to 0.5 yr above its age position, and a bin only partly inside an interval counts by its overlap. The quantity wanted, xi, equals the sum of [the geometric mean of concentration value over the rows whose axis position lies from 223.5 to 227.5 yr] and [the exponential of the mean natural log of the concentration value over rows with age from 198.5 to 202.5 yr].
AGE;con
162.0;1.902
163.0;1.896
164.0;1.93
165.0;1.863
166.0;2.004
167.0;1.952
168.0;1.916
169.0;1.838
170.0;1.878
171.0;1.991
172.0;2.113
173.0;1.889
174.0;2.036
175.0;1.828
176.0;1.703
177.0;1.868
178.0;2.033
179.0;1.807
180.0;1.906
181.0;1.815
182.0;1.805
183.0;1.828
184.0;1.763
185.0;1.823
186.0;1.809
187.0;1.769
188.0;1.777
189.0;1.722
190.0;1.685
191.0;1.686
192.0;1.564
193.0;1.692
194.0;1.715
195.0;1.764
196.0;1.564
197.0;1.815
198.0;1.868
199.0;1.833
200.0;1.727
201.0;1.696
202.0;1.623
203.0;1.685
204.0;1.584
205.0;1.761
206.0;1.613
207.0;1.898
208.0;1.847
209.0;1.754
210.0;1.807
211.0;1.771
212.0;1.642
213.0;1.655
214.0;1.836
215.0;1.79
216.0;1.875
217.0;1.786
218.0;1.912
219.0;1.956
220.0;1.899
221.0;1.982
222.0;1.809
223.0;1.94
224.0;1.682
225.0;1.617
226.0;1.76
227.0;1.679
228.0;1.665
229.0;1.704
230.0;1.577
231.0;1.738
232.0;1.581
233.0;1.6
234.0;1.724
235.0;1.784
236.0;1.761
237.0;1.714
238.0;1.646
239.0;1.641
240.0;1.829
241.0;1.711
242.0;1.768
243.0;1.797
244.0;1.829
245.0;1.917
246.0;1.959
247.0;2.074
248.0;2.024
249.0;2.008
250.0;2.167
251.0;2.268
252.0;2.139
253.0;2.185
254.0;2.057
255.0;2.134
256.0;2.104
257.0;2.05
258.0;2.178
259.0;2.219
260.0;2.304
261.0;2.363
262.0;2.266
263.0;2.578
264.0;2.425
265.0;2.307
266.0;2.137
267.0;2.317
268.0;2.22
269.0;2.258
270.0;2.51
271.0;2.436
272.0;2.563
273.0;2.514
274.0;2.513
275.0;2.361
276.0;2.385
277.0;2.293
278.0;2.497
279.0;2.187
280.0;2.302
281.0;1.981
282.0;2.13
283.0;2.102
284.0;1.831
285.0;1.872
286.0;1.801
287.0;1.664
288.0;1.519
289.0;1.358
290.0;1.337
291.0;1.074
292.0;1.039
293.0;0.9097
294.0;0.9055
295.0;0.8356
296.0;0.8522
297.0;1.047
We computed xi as 3.40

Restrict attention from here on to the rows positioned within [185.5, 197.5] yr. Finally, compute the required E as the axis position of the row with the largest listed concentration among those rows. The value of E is 197.0 yr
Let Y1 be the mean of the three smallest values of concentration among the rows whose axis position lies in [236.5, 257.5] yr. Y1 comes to 1.67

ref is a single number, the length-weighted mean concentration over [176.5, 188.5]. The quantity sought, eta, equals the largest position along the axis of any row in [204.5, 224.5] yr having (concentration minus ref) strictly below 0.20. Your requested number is 224.0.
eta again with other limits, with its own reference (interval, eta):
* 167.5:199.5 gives 199.0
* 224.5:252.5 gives 249.0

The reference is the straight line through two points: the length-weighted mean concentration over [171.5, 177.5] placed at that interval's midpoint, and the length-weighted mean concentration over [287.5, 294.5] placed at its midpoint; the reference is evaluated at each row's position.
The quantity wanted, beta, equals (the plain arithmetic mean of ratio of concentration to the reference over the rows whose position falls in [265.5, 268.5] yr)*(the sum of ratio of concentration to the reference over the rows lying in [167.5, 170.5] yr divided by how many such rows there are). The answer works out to 1.63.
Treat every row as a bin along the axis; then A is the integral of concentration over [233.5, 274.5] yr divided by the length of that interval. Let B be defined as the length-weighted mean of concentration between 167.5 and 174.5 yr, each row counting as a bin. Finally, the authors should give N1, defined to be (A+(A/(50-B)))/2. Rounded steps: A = 2.11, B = 1.95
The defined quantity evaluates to 1.076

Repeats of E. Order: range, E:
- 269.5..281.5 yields 272.0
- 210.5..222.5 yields 221.0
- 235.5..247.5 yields 247.0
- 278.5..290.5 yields 280.0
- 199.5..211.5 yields 207.0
